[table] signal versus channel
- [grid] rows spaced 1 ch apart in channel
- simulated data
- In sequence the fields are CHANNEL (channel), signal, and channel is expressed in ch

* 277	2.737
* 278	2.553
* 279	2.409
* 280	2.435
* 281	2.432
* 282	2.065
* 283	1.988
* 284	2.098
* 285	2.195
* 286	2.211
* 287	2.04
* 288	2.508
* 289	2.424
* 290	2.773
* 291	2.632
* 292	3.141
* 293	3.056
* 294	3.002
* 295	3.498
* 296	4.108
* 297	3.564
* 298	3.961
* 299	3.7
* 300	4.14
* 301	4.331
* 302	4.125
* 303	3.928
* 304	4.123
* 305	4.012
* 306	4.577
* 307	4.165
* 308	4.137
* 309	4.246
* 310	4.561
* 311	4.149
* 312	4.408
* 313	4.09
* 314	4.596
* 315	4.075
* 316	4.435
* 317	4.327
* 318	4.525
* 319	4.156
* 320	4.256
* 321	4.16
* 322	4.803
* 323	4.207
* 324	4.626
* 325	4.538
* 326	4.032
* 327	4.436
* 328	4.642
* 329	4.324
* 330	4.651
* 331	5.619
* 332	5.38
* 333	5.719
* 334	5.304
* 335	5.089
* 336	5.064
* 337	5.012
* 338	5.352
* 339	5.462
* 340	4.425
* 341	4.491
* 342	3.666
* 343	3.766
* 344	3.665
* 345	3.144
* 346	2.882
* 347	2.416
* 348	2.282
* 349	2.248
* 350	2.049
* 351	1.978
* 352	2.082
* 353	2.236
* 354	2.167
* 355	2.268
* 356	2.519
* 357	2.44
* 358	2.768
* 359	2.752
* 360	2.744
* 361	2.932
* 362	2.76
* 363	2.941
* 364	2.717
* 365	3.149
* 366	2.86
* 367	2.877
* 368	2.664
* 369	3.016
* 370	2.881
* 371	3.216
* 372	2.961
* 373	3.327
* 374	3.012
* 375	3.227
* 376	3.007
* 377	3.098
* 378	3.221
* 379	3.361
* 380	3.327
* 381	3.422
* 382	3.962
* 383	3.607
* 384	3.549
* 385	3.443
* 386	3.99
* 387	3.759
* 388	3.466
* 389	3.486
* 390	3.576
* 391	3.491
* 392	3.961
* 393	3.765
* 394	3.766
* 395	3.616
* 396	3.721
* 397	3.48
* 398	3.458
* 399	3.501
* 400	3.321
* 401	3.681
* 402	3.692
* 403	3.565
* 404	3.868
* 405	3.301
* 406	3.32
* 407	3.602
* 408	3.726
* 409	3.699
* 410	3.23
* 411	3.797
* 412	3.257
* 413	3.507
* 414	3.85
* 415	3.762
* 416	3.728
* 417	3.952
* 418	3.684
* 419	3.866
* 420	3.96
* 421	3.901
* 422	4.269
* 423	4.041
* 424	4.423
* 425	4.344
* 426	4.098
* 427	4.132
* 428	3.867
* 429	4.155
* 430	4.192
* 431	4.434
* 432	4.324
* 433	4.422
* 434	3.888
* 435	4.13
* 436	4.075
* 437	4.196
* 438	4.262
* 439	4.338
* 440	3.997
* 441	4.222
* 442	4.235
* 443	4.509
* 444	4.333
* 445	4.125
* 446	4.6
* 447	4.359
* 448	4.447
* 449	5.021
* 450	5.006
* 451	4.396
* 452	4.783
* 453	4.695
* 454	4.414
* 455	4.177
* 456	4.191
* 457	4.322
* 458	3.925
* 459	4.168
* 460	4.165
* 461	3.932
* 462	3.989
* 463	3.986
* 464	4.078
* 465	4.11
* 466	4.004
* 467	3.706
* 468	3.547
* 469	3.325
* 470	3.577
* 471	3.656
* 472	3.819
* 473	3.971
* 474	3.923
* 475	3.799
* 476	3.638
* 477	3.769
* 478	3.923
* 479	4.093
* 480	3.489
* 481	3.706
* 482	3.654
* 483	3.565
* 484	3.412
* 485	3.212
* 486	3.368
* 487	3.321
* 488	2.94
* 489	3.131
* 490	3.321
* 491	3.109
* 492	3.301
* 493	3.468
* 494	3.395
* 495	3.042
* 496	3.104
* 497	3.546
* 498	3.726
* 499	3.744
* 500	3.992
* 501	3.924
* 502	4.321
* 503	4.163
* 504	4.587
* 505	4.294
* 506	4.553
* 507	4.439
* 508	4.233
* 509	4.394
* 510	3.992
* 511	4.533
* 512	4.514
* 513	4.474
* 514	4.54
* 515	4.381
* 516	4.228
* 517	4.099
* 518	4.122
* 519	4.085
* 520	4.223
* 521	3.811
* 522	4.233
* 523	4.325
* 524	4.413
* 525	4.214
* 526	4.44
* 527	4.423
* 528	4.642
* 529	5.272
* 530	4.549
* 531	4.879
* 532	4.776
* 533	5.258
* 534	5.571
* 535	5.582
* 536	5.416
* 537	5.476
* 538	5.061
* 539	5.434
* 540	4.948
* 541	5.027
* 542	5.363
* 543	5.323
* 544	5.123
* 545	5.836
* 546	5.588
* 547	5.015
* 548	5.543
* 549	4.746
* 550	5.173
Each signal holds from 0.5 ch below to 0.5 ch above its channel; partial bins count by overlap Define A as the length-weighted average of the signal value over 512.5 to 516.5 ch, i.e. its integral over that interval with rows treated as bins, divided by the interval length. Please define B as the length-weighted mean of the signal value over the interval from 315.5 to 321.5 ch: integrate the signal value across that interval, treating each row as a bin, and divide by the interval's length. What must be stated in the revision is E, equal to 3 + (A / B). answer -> 4.02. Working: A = 4.41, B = 4.3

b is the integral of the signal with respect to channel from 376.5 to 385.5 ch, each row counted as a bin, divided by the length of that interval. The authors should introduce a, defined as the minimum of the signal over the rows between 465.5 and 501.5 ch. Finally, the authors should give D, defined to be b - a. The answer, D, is 0.5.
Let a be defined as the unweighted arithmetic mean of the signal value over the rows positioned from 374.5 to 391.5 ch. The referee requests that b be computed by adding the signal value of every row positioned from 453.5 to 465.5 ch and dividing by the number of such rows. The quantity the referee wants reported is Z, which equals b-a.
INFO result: 0.7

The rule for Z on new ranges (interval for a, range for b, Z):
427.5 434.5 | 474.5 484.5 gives -0.5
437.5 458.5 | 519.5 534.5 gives 0.2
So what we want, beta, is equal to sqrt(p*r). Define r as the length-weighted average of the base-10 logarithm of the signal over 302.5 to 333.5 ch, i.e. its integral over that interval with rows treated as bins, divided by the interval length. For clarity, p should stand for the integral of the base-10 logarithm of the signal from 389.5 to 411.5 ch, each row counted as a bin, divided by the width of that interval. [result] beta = 0.599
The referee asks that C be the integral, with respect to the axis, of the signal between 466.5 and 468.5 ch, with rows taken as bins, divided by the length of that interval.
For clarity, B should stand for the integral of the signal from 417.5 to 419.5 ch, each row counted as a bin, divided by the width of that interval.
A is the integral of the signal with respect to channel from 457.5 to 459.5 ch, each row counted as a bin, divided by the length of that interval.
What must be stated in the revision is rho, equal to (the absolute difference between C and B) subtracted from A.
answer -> 3.9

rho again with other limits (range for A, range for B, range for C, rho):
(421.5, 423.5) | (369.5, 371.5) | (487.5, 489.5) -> 4.1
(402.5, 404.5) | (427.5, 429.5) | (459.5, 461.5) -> 3.7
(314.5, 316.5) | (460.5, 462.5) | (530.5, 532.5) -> 3.4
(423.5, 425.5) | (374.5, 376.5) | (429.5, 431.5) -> 3.2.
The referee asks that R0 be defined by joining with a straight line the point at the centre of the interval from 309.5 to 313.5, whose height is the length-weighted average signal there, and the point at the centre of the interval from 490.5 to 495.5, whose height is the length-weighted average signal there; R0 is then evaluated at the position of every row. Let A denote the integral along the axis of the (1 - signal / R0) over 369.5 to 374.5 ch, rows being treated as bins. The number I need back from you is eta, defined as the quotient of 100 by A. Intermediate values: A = 1.1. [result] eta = 90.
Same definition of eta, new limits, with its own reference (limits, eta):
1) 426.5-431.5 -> -138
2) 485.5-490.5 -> 872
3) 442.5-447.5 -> -83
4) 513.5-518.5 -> -55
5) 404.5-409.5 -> 333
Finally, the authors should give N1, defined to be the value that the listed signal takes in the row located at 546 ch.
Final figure 5.588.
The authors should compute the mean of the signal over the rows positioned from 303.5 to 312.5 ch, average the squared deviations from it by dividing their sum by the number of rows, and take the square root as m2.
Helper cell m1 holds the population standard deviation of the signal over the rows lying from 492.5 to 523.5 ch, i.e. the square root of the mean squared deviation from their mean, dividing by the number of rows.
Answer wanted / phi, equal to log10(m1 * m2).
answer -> -1.10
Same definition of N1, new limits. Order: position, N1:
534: 5.571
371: 3.216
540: 4.948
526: 4.44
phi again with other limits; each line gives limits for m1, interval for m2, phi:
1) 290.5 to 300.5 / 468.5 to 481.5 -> -1.01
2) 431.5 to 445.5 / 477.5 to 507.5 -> -1.13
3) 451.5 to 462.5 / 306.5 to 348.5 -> -0.69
